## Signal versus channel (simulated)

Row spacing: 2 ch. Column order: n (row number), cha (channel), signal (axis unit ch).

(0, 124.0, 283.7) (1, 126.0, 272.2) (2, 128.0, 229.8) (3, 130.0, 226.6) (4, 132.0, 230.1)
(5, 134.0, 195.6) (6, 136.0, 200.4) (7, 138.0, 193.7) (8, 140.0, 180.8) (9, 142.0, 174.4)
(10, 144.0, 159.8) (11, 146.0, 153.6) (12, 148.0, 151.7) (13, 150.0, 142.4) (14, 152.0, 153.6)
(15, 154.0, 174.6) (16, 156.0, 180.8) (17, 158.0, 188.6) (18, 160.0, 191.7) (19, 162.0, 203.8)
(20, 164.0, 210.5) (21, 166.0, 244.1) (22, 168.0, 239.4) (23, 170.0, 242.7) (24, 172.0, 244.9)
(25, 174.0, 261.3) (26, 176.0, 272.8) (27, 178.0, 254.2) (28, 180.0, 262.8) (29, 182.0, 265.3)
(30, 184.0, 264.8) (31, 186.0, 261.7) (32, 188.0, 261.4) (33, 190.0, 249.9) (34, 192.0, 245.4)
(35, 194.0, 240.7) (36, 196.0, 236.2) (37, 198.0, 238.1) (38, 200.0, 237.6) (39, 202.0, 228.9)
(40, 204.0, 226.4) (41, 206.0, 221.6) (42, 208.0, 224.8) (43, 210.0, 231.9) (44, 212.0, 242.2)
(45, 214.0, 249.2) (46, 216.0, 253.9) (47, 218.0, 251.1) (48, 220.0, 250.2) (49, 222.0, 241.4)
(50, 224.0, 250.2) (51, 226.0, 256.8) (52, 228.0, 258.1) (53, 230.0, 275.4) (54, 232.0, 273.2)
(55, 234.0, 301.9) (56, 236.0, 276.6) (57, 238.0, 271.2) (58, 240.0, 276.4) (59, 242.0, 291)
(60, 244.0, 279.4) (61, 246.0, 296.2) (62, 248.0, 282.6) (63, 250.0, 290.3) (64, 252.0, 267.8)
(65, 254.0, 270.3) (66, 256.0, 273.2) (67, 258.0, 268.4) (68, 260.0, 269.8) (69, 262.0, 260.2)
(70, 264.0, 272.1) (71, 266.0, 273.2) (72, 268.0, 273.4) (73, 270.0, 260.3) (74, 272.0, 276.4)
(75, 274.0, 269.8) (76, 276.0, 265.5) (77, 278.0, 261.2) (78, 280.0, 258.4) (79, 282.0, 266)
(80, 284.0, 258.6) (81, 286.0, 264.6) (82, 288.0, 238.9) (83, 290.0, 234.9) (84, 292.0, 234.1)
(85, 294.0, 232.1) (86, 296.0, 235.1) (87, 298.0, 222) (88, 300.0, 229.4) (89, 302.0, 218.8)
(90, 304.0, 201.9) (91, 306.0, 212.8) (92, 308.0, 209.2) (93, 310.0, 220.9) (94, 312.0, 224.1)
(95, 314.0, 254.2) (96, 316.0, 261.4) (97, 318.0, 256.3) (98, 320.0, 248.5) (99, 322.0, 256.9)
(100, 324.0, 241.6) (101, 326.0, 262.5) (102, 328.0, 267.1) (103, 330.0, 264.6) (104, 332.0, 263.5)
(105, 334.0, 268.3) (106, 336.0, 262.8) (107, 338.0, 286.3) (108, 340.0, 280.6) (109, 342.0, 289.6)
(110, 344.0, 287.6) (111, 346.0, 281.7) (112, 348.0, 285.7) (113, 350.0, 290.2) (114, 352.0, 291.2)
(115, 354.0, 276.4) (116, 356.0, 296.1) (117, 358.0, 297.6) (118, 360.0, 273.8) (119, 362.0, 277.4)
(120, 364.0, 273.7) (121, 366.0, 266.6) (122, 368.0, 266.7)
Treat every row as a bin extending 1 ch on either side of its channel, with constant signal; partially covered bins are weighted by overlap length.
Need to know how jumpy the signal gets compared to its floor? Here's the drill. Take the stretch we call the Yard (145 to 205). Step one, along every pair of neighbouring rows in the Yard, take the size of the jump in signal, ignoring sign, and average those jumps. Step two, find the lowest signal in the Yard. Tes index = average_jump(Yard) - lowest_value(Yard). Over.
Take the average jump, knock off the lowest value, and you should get -135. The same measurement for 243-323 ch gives -193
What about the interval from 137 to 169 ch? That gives -132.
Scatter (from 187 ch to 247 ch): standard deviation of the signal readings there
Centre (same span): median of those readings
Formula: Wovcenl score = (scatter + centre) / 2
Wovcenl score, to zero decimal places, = 136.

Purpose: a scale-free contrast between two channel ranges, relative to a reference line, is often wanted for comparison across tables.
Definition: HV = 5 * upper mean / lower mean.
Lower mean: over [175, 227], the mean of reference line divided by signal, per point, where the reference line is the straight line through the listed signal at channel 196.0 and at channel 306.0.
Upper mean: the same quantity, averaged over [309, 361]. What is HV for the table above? 4.1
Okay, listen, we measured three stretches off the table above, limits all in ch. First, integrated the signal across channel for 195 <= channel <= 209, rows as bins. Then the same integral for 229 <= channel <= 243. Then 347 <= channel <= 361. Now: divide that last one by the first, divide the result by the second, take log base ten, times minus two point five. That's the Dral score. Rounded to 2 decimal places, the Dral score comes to 8.75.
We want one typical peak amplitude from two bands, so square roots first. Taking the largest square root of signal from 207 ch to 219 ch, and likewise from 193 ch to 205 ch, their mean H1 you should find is 15.7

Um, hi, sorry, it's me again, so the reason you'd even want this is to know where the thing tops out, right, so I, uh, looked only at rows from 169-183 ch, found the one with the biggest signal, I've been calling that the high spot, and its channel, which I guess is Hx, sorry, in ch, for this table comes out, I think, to 176.0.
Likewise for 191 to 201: 192.0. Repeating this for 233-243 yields 234.0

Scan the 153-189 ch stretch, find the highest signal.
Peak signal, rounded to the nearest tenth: 272.8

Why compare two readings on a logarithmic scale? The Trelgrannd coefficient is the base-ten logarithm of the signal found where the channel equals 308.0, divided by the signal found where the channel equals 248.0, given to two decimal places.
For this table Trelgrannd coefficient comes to -0.13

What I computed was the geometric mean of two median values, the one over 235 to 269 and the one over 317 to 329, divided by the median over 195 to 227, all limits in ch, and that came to 1.10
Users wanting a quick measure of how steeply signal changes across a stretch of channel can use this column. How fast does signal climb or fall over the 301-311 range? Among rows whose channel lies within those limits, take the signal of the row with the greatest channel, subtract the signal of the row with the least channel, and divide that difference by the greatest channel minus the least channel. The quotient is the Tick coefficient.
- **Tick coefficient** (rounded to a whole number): 0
